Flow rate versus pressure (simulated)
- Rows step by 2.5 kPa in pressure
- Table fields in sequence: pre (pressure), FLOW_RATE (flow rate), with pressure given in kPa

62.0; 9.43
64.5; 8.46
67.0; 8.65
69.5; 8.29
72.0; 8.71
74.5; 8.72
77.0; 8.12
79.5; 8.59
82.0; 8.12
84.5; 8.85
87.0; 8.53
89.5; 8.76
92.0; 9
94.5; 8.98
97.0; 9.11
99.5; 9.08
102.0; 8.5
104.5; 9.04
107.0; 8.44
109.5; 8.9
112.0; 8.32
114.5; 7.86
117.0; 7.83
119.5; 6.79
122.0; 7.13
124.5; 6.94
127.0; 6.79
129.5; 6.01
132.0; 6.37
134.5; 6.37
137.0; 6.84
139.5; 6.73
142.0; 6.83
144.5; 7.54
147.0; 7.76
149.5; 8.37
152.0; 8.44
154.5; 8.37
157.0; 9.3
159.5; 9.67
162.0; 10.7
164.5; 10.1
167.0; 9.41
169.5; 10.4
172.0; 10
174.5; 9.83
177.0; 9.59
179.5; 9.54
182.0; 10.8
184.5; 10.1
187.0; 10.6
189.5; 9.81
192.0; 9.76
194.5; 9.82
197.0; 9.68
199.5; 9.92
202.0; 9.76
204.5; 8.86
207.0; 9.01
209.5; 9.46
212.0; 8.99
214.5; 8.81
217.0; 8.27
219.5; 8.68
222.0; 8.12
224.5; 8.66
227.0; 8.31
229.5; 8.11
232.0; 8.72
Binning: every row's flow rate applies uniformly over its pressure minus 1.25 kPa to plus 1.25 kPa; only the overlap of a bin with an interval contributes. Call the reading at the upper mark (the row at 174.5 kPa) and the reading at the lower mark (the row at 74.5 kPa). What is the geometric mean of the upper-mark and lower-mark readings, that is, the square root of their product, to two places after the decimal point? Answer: 9.26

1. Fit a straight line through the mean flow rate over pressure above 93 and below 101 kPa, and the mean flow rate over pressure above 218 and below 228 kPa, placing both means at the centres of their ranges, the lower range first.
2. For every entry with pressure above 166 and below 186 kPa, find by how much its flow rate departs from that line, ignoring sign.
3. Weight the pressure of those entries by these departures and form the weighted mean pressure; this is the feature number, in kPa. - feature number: 176.5 kPa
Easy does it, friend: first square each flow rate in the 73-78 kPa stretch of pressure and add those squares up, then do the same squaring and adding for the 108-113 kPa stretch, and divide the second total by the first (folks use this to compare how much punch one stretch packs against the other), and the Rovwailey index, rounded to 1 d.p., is 1.0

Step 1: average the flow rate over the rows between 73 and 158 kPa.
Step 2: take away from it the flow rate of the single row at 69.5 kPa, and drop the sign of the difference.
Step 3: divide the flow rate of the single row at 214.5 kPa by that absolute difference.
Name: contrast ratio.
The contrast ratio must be 28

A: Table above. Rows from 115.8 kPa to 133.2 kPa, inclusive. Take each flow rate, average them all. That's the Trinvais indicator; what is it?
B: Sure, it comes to 6.8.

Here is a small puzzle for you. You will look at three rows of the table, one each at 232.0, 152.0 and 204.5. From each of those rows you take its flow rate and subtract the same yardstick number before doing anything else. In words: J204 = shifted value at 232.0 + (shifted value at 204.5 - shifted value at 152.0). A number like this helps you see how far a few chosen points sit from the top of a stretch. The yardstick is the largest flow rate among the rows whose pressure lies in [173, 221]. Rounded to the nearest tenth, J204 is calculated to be -1.7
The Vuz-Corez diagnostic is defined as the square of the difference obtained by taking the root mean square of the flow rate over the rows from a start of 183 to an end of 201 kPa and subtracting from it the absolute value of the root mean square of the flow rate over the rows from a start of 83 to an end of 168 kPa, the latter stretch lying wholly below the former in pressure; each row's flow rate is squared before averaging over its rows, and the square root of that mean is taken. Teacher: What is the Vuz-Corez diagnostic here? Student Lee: 2.9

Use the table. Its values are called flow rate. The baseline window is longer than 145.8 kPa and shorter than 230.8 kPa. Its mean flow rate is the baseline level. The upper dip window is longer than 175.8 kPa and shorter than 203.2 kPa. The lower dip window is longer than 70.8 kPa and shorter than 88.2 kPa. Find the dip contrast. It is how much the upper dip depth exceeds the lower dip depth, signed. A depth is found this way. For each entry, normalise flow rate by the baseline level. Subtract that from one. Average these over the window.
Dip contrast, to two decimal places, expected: -0.15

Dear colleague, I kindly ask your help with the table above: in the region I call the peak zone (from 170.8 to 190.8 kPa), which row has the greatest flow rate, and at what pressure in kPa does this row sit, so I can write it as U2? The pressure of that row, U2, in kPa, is 182.0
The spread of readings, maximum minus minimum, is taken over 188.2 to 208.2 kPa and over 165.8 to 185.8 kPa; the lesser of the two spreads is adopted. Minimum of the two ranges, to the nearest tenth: 1.1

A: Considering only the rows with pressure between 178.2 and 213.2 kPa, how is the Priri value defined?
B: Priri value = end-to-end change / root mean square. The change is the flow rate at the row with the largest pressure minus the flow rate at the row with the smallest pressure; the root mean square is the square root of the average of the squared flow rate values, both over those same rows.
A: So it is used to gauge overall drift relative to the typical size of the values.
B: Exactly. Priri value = -0.056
